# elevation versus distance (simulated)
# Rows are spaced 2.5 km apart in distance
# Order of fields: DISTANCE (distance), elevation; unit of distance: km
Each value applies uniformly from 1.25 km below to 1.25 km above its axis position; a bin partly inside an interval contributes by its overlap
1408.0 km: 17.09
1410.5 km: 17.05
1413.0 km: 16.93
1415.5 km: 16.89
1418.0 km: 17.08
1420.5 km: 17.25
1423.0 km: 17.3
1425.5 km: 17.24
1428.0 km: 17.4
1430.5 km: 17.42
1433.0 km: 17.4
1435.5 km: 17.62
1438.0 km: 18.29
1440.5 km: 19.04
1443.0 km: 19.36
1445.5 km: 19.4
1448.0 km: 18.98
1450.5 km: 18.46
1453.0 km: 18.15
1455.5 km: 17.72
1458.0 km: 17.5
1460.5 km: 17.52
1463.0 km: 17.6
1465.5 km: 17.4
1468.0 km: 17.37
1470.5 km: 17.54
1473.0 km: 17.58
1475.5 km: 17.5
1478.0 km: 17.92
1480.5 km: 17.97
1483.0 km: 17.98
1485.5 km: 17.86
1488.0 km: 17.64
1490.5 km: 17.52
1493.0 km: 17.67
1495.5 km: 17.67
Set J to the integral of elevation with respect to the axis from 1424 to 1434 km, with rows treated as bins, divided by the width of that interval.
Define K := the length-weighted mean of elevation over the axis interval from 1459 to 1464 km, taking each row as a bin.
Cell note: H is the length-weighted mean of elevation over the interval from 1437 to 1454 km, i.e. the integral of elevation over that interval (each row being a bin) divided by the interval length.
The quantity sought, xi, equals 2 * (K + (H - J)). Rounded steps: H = 18.8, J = 17.4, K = 17.6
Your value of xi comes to 38.0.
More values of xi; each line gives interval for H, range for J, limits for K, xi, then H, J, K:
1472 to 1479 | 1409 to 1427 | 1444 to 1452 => 39.0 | 17.7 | 17.1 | 18.9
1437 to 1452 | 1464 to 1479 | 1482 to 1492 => 38.2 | 18.9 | 17.5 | 17.7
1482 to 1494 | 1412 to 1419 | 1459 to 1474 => 36.5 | 17.7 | 17.0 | 17.5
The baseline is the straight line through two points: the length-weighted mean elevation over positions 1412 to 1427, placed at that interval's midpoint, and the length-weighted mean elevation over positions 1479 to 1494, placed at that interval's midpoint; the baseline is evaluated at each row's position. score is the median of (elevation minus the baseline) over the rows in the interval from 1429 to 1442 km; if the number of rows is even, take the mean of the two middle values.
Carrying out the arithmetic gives 0.34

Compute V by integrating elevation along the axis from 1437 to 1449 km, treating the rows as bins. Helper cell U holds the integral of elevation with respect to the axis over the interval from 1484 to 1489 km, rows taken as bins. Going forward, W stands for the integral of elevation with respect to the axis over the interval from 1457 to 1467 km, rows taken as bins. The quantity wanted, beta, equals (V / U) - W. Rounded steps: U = 89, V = 228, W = 175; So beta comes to -172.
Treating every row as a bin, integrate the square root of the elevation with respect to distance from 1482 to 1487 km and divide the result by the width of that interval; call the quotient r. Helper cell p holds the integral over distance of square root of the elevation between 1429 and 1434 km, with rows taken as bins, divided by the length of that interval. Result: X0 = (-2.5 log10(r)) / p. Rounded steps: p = 4.17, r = 4.23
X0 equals -0.375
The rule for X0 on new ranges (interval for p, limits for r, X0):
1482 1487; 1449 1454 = -0.373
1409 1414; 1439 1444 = -0.389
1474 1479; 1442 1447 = -0.382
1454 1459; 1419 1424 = -0.368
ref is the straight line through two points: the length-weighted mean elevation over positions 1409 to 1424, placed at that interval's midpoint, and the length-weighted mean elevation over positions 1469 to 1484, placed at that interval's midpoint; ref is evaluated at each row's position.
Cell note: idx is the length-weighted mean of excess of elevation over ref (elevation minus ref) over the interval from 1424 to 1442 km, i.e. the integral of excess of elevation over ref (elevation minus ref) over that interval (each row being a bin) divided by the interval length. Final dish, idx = 0.53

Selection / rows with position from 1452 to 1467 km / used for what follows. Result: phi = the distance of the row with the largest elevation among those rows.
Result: 1453.0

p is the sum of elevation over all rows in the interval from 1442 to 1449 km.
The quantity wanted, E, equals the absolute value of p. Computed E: 58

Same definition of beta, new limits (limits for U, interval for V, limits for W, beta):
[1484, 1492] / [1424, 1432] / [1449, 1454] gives -91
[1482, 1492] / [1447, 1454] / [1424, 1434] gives -173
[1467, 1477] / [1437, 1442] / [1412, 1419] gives -118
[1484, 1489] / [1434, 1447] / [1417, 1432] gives -257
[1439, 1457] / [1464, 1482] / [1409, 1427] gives -307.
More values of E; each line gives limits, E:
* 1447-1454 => 56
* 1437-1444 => 57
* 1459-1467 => 53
